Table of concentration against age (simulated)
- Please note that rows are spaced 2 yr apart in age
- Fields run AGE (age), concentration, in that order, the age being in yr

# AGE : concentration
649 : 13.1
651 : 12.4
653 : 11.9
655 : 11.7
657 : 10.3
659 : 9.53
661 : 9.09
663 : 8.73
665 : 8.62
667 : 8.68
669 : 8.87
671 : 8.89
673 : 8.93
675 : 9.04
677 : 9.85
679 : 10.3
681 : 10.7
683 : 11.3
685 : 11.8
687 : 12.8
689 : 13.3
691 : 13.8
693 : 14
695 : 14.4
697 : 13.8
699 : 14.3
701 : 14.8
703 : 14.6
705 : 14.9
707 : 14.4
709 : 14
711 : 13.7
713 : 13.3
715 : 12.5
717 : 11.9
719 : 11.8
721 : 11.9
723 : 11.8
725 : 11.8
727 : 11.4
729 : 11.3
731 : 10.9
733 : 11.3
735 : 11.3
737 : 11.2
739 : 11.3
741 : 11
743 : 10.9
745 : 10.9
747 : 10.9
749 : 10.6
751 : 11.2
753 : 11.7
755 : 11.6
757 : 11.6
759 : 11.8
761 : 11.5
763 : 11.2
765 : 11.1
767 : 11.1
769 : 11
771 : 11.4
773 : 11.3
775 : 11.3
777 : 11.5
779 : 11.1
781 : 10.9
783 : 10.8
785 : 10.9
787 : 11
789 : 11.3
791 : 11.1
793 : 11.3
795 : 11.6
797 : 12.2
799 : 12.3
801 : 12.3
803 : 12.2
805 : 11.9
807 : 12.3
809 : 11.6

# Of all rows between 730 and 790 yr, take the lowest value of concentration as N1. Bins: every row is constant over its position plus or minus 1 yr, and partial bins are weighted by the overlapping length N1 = 10.6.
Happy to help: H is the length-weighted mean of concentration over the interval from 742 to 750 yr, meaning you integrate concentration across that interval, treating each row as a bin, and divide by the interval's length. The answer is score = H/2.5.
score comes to 4.33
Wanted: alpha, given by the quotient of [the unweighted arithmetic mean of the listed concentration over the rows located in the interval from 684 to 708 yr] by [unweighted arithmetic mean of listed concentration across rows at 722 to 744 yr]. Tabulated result 1.2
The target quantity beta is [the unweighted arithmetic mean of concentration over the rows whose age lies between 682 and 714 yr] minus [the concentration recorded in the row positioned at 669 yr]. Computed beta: 5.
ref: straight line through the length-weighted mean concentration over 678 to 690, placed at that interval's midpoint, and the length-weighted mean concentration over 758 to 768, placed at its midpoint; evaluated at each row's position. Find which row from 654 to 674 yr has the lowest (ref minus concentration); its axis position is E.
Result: 655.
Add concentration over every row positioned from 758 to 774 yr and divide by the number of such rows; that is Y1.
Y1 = 11.3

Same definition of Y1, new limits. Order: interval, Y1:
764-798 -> 11.2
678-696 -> 12.5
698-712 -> 14.4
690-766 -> 12.3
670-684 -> 9.9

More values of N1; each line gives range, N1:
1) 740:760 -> 10.6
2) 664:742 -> 8.62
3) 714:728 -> 11.4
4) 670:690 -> 8.89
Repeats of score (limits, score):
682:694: 5.13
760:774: 4.49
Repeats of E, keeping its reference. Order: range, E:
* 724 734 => 725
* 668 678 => 677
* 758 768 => 759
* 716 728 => 721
